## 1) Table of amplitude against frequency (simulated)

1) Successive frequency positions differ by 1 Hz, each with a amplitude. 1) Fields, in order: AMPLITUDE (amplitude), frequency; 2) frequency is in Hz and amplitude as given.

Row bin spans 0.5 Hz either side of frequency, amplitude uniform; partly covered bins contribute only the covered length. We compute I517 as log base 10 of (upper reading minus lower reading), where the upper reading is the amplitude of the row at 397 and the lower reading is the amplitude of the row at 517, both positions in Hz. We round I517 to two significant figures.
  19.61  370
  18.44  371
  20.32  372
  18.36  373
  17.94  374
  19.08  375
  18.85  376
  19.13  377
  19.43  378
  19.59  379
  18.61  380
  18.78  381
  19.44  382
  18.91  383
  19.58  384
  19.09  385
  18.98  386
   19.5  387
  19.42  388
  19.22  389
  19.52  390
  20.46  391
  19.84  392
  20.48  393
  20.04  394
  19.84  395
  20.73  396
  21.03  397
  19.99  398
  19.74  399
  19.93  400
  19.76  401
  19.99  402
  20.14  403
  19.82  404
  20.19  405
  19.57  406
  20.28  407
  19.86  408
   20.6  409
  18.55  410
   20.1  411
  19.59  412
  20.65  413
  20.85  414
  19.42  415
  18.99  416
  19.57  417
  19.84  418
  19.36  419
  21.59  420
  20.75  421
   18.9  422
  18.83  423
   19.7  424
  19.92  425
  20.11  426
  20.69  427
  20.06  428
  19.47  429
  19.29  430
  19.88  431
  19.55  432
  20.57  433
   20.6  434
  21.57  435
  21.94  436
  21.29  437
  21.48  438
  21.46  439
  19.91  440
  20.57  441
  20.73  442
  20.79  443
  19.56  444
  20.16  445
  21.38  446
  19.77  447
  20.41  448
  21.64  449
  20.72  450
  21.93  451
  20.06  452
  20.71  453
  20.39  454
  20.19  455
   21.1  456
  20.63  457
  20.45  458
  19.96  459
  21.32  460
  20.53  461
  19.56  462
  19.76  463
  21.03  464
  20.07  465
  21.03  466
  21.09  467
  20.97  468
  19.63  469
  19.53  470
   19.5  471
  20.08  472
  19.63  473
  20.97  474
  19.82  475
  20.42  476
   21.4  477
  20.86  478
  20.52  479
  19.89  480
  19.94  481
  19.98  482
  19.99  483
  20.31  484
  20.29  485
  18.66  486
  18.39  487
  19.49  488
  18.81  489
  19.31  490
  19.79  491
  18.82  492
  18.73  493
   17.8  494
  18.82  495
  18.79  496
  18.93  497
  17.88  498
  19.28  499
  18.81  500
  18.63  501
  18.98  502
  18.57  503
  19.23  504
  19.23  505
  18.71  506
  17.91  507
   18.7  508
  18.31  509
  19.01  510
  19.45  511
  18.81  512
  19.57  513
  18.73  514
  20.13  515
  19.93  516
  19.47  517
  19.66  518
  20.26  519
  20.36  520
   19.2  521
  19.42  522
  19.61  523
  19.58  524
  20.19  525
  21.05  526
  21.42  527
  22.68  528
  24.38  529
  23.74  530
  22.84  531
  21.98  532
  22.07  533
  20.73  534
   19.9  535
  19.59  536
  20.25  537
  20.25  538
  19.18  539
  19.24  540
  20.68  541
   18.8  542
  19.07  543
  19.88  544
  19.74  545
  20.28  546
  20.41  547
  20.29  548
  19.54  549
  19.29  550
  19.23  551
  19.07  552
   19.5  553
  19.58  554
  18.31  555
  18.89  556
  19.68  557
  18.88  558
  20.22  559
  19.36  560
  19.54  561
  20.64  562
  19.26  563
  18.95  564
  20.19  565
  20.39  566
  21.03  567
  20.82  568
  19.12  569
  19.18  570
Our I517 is 0.19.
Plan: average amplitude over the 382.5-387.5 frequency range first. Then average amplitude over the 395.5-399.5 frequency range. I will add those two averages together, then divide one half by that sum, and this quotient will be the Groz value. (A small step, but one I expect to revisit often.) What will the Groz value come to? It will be 0.0126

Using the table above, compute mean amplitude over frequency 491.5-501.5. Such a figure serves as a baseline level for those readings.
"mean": 18.6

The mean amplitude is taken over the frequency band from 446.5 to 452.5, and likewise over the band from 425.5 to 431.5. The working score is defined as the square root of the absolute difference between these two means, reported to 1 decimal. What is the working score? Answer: 0.9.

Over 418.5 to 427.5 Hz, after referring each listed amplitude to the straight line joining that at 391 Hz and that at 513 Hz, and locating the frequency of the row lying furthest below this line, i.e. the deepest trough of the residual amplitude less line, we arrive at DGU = 423 Hz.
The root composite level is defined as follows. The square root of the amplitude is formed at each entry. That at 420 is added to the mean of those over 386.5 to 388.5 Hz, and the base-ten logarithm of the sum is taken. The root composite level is 0.957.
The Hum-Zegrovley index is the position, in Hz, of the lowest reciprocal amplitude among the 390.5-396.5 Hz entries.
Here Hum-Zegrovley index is 396 Hz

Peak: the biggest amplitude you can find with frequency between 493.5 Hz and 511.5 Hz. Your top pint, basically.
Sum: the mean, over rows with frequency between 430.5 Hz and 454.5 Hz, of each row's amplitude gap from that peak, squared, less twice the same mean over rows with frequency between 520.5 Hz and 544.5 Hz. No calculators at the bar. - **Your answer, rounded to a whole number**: -5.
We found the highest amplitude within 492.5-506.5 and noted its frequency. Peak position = 499 Hz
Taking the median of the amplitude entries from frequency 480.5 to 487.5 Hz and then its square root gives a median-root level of 4.47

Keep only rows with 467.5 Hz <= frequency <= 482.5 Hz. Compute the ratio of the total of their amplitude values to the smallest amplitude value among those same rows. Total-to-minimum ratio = 16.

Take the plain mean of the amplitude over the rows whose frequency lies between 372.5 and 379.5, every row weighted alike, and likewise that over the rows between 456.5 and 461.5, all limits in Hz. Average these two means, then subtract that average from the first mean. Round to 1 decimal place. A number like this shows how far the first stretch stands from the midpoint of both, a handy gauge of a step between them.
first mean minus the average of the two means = -0.8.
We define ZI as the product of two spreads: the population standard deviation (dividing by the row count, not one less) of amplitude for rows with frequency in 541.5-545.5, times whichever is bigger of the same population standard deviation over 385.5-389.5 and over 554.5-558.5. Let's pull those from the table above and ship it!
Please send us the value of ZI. 0.22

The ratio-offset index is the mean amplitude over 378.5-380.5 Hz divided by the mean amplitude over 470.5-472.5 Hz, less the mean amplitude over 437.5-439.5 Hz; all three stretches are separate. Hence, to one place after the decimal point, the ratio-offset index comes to -20.5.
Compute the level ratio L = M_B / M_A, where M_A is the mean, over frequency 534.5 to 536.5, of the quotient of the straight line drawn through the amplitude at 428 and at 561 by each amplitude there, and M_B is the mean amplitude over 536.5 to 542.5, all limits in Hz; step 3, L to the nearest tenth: 19.8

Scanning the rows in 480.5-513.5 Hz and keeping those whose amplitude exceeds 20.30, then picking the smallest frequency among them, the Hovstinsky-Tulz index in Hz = 484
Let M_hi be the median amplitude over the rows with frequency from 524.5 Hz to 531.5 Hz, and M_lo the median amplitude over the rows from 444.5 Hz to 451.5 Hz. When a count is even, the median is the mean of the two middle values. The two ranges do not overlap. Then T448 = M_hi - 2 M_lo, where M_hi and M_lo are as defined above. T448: -18.8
